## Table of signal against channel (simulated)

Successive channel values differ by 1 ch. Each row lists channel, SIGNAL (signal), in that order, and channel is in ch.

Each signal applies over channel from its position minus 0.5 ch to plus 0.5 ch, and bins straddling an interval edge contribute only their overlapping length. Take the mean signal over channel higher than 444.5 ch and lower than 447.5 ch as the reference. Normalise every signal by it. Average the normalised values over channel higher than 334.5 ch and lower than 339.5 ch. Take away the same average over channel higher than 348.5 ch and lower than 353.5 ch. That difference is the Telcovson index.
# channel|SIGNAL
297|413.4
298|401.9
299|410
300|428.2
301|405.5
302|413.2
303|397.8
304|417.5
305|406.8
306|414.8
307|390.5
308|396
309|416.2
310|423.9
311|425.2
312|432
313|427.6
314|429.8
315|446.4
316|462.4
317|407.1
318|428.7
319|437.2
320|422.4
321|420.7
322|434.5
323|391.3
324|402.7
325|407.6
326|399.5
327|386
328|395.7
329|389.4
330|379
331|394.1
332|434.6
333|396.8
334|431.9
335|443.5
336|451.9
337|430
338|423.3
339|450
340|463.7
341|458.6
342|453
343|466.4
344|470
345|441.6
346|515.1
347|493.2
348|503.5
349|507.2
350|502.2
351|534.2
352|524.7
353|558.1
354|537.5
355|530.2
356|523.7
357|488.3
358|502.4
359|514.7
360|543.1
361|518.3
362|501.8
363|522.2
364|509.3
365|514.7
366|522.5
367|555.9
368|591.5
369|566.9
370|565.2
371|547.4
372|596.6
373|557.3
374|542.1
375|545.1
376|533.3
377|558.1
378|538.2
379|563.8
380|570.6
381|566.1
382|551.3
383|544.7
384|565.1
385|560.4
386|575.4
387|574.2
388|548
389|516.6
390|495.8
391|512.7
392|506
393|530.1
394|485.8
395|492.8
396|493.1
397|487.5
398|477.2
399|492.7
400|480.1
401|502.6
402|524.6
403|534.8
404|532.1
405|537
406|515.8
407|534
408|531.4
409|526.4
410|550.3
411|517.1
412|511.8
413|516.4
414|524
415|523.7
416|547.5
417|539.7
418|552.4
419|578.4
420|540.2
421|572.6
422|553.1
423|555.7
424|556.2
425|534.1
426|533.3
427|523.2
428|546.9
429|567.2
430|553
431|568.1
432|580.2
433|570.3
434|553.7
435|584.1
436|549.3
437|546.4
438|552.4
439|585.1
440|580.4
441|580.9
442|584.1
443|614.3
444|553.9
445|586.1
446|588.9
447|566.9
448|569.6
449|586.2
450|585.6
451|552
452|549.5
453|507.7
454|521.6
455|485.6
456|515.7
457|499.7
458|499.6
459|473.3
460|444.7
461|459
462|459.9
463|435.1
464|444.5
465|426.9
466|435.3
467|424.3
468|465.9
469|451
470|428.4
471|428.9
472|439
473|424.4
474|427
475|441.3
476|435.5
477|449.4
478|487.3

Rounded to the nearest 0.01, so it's -0.15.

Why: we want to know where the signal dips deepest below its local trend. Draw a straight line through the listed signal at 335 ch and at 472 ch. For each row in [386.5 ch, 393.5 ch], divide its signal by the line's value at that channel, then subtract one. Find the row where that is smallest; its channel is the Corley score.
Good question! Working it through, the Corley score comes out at 390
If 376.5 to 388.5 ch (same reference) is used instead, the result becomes 378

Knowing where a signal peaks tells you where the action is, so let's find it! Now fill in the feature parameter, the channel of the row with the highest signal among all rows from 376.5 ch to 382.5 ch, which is 380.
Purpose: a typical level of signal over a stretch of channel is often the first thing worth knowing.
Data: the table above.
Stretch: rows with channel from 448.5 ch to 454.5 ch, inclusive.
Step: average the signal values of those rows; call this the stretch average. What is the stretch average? 550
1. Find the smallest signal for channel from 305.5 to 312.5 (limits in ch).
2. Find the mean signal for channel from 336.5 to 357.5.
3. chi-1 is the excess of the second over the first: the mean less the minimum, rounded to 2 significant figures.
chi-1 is 99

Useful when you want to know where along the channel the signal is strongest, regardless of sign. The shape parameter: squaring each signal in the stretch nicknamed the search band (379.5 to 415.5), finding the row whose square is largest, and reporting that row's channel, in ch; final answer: 386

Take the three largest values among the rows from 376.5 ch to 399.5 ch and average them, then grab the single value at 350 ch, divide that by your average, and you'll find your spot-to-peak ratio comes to 0.88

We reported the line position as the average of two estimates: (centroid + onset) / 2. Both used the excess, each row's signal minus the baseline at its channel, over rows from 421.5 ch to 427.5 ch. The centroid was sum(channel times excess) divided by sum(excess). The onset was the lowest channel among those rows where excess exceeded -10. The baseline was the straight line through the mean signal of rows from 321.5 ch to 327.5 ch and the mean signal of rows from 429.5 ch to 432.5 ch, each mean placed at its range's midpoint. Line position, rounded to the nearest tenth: 424.1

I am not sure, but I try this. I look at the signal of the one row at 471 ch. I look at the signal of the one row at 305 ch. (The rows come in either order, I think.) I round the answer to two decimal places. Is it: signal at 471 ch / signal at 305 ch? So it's 1.05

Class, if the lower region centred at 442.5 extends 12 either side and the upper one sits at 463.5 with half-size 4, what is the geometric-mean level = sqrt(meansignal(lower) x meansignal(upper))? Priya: 500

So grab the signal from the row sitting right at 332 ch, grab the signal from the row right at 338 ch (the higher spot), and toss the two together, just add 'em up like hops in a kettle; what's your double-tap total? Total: 858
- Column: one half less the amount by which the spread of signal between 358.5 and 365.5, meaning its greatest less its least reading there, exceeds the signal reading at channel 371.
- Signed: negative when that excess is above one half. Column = 507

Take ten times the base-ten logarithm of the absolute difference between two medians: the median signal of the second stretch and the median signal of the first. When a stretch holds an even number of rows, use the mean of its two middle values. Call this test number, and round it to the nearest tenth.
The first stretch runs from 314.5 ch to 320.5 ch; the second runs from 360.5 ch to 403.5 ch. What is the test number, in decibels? 20.1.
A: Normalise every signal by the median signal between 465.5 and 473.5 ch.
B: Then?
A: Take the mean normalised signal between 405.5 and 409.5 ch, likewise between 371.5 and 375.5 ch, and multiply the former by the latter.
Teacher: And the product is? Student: 1.58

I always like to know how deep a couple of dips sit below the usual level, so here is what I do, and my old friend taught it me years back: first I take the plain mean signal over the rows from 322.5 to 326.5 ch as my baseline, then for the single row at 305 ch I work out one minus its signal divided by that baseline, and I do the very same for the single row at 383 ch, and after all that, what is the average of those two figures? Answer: -0.189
